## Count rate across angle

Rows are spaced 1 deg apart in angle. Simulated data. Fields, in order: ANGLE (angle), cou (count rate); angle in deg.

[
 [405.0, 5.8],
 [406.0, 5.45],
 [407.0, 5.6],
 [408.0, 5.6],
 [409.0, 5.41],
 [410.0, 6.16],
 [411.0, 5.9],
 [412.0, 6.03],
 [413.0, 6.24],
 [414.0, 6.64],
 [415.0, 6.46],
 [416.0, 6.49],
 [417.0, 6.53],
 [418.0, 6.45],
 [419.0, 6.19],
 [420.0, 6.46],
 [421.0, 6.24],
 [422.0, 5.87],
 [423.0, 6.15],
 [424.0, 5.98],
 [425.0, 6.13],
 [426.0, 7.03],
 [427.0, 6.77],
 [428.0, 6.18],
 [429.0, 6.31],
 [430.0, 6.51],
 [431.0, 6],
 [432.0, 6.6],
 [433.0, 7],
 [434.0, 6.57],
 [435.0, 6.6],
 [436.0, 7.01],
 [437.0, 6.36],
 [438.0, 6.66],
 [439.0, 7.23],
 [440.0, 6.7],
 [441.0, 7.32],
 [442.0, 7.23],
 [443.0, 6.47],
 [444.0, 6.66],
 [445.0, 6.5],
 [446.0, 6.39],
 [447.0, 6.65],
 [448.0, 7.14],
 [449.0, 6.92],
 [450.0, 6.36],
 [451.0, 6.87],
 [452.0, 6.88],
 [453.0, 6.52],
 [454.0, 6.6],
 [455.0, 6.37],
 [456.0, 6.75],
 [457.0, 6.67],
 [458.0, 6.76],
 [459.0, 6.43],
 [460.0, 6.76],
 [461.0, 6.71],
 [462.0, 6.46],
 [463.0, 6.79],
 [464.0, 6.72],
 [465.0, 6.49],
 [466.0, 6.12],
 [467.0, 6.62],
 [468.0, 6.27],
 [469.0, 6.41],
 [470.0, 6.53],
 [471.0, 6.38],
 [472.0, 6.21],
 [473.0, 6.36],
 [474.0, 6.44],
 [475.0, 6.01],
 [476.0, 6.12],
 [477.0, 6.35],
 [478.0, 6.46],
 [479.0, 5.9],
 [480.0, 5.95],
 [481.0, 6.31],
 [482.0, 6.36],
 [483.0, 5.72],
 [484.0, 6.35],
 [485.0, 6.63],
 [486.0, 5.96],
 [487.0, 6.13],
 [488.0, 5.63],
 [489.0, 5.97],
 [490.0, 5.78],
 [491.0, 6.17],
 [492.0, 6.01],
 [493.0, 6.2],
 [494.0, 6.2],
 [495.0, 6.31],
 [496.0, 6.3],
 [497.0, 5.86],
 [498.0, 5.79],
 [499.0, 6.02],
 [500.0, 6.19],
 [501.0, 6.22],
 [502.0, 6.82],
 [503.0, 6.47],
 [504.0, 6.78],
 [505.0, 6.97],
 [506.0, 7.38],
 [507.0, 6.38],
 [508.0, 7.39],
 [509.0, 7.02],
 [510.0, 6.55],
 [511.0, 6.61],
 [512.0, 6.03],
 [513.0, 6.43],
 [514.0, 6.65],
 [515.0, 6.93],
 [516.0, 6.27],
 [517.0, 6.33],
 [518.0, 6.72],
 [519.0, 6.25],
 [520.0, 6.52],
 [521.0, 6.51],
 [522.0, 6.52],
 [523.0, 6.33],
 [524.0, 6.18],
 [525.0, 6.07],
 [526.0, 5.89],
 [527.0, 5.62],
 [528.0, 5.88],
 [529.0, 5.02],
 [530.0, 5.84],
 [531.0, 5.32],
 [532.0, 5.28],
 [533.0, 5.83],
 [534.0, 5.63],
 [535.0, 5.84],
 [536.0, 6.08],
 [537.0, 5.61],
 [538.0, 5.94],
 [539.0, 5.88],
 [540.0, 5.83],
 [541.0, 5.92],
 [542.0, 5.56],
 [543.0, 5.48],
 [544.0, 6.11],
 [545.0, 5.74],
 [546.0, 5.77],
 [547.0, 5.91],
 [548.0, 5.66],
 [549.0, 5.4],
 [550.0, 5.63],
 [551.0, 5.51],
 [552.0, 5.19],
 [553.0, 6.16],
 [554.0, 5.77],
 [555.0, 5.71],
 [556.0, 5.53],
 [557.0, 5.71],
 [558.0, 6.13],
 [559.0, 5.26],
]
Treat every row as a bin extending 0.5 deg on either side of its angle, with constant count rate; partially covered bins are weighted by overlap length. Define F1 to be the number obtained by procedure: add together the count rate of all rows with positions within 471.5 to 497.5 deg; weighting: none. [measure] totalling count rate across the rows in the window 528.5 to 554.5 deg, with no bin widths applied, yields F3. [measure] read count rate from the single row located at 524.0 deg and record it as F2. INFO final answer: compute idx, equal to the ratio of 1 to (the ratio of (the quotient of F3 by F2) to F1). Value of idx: 6.67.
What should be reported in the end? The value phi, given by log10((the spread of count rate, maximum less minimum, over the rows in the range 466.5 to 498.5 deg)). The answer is 0.00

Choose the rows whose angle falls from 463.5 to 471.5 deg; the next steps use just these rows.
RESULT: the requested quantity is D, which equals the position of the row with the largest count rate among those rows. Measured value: 464.0 deg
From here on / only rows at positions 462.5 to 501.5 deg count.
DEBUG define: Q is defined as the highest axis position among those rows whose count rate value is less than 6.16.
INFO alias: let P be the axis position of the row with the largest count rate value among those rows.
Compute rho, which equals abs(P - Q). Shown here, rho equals 36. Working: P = 463.0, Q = 499.0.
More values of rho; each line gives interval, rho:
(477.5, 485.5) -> 2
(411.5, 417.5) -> 2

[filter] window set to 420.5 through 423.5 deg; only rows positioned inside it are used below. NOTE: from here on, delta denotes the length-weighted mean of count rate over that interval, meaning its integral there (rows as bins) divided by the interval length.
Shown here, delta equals 6.09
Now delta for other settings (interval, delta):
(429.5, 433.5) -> 6.53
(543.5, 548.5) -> 5.84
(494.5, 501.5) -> 6.10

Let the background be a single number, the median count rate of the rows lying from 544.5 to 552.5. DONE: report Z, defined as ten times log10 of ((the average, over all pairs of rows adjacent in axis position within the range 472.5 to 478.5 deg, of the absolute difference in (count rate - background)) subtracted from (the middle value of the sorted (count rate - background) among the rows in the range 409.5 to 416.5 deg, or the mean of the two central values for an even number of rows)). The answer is -3.9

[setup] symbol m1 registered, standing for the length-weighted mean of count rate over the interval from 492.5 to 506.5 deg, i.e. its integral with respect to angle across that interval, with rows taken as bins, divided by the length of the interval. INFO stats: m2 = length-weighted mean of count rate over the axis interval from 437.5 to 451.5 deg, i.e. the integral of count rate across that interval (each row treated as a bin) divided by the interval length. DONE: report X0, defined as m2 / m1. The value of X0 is 1.062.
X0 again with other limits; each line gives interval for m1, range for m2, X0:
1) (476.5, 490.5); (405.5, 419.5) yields 0.996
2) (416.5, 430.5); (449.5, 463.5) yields 1.047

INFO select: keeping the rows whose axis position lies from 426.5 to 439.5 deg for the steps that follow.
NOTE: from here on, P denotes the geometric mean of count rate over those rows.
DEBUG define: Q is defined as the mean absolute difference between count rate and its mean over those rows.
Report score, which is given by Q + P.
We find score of 6.8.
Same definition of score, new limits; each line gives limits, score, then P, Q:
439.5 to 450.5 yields 7.0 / 6.8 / 0.29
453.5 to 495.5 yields 6.6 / 6.3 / 0.24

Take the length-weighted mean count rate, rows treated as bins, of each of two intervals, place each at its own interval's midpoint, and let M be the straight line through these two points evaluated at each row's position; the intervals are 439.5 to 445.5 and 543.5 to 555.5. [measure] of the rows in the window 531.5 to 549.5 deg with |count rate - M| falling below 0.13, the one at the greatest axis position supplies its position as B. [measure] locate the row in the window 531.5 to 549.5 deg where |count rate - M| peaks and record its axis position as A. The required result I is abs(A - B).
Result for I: 16 deg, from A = 532.0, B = 548.0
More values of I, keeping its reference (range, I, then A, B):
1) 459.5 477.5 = 2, 475.0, 477.0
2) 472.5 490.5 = 4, 488.0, 484.0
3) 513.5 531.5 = 1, 529.0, 530.0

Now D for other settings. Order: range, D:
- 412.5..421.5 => 414.0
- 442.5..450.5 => 448.0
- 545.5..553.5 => 553.0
